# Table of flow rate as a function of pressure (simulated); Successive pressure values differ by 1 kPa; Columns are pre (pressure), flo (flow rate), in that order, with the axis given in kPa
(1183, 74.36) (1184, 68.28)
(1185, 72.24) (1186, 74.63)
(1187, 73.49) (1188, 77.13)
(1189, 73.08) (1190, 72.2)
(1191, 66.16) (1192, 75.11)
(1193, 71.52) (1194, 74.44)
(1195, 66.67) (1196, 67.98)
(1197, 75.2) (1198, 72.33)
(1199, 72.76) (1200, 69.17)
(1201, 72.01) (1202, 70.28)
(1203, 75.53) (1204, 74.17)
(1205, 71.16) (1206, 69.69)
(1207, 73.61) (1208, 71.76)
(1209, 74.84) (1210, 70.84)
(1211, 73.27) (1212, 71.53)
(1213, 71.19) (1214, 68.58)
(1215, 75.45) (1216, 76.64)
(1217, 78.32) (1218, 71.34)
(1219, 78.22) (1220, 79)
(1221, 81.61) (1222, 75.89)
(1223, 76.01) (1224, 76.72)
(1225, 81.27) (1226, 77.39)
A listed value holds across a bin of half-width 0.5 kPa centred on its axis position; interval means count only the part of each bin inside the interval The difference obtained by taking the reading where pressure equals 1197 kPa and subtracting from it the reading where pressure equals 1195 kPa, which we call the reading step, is 9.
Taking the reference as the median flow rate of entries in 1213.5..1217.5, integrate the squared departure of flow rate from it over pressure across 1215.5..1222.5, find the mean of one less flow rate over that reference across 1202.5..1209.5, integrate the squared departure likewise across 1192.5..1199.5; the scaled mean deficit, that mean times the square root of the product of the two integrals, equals 4.88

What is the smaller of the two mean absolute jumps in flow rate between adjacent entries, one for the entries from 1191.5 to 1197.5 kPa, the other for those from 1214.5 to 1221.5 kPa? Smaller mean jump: 3.4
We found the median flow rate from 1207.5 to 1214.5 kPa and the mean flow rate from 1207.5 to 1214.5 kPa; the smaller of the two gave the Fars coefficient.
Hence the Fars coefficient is 71.5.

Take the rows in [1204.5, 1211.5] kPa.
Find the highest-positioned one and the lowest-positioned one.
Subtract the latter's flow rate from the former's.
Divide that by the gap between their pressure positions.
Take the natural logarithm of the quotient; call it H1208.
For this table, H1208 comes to -1.0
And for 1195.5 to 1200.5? -1.2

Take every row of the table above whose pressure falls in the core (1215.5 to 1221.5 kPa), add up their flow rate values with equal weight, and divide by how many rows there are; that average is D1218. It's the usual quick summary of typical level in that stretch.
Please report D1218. 77.5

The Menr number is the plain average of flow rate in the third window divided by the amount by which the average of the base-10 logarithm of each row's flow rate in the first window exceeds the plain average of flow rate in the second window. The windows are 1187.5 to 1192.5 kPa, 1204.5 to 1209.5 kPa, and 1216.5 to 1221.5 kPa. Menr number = -1.10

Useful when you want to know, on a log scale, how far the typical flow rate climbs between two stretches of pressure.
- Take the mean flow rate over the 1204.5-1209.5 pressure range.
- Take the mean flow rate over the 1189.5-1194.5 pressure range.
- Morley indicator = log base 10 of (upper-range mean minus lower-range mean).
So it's -0.49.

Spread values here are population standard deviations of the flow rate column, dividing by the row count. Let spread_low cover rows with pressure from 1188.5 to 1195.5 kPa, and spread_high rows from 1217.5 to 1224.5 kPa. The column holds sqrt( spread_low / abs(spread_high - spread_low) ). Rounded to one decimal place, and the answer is 3.1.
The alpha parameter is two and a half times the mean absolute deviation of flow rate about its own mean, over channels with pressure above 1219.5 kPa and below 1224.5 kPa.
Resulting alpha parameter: 4.9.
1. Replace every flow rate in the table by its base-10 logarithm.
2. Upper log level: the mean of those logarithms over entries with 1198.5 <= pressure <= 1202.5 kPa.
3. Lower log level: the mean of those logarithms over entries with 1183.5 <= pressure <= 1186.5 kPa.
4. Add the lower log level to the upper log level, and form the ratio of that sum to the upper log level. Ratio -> 2.00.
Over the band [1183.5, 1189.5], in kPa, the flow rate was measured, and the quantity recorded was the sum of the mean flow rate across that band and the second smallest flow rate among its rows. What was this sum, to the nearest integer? 145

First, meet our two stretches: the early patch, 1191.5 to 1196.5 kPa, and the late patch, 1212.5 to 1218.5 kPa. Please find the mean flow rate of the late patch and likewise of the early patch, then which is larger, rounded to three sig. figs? 73.6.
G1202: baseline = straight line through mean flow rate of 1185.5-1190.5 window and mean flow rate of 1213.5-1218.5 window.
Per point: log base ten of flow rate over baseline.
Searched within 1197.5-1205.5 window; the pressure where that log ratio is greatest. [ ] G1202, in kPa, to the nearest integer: 1203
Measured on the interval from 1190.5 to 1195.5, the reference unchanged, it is 1192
